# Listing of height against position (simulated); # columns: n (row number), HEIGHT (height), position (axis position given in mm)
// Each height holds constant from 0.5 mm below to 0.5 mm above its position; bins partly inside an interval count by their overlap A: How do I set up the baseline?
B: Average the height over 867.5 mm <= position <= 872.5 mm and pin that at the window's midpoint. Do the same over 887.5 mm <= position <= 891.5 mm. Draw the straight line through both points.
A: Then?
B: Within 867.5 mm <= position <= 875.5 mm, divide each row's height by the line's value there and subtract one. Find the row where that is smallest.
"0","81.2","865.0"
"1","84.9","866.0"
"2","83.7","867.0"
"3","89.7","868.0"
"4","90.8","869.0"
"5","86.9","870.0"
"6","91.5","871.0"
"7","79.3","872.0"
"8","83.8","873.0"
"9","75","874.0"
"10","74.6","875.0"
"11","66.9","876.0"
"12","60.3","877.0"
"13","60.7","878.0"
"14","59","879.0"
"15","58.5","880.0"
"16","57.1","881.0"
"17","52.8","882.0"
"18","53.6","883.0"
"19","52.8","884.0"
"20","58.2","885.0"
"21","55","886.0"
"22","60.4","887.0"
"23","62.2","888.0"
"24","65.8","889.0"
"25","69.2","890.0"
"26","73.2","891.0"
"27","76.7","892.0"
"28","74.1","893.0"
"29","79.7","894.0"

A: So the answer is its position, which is 874.0 mm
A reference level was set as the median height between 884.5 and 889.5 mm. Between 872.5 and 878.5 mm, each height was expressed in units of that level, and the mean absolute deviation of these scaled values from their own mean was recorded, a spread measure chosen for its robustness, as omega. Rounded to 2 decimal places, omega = 0.13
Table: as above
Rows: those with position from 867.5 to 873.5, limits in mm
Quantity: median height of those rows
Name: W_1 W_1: 88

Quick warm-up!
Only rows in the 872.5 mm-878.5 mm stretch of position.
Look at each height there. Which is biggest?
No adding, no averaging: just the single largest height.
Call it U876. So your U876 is 83.8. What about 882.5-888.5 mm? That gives 62.2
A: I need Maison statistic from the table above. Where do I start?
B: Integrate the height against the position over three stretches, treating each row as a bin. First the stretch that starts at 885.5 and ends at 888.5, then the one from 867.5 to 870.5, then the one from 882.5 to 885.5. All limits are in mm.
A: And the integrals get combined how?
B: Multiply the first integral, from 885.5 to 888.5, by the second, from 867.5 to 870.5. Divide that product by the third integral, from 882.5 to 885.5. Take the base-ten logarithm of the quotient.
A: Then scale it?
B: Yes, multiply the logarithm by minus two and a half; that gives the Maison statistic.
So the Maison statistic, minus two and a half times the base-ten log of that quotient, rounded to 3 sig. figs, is -6.15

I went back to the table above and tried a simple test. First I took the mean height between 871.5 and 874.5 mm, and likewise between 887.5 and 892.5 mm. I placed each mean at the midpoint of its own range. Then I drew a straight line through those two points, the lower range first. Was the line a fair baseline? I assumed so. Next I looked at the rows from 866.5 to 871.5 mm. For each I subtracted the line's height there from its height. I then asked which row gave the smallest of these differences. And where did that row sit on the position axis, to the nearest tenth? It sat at 867.0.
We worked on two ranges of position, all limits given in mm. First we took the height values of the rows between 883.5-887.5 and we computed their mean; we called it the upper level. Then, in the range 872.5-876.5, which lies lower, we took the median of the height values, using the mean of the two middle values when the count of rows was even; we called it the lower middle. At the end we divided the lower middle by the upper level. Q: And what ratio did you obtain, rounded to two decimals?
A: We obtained 1.32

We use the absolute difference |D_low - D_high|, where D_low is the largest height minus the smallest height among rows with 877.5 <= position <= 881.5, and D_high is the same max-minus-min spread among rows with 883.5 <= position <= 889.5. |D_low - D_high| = 9.4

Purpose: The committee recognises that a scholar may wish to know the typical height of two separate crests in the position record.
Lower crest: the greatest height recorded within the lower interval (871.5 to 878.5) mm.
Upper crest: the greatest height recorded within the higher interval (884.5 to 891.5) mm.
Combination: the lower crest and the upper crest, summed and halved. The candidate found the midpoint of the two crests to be 78.5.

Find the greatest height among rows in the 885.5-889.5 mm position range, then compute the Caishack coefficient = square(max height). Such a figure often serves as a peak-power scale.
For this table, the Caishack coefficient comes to 4330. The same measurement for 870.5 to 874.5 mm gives 8372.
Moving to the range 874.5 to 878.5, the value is 5565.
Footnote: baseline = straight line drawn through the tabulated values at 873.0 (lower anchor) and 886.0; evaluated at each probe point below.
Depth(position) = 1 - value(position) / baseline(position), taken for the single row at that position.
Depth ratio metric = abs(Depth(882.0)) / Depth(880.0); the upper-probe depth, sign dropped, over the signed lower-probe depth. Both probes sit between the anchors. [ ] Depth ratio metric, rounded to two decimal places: 1.21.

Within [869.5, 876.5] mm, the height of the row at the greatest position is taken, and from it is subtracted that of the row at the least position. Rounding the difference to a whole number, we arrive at -20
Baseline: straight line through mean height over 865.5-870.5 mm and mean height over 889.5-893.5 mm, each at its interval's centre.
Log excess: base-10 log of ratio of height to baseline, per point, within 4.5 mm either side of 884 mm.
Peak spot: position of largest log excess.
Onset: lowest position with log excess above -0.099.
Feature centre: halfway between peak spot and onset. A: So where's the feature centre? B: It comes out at 888.0 mm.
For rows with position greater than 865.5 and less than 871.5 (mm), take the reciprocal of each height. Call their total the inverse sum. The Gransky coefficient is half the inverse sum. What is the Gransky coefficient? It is 0.034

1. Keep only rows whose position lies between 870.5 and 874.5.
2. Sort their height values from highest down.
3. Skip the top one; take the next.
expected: 83.8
